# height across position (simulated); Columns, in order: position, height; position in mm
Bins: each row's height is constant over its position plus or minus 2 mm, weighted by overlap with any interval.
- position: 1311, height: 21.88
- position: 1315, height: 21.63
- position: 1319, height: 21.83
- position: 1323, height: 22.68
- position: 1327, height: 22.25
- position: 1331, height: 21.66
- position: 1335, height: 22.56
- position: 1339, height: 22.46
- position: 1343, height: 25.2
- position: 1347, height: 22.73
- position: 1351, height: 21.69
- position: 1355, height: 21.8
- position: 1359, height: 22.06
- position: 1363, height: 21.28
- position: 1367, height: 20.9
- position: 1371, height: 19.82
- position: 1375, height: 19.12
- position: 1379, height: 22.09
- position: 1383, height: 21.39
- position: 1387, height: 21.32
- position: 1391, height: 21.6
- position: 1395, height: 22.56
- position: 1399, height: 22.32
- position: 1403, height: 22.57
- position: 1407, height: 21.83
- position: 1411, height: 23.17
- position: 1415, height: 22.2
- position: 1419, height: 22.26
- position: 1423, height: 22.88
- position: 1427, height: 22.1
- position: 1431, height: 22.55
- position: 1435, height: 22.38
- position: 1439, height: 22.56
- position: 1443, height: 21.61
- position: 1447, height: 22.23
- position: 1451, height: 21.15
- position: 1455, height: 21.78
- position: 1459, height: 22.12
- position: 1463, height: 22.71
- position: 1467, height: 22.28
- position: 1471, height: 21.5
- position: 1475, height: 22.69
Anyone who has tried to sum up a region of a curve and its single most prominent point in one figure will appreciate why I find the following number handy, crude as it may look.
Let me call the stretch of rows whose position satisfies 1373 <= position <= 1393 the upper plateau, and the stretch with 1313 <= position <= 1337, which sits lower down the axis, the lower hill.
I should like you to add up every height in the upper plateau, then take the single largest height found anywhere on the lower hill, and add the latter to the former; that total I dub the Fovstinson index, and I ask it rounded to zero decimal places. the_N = 128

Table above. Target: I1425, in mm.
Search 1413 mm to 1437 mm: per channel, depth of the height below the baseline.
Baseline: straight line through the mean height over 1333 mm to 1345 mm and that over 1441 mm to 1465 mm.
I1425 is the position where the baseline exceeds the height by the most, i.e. 1415 mm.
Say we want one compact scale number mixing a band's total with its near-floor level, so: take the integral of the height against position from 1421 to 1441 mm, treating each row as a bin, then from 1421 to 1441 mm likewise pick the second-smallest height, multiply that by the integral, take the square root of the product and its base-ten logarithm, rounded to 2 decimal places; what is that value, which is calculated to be 2.00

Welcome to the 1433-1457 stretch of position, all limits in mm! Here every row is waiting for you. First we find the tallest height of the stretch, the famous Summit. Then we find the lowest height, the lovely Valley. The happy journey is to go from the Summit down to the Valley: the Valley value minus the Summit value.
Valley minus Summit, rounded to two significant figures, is -1.4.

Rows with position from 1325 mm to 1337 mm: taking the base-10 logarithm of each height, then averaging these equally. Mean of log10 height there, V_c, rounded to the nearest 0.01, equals 1.35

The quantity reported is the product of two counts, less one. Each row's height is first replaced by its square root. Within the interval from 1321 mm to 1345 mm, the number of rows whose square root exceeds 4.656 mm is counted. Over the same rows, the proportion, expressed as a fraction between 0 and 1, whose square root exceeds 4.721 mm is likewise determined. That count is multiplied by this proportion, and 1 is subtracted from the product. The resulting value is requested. 2.3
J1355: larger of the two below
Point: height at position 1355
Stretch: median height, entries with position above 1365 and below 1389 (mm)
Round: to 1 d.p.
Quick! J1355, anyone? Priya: 21.8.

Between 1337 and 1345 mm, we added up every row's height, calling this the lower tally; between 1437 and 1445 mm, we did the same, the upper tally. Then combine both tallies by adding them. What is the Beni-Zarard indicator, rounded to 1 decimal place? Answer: 91.8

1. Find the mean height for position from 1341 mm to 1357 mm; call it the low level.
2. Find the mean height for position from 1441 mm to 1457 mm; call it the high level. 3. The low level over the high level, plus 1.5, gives 2.55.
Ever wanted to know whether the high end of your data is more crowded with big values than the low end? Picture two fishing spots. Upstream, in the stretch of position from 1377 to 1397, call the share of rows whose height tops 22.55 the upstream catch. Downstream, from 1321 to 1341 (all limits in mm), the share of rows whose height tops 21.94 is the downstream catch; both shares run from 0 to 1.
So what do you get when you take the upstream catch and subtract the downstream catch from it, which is -0.6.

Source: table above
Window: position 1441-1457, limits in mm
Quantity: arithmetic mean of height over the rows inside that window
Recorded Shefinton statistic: 21.7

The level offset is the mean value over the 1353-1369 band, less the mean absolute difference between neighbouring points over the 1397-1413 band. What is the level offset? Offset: 20.7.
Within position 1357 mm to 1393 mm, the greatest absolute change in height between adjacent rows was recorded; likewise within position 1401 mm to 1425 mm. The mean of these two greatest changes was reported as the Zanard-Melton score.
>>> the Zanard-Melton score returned 2.2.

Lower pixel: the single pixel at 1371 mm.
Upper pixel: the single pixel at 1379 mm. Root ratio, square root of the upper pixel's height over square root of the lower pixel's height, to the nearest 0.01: 1.06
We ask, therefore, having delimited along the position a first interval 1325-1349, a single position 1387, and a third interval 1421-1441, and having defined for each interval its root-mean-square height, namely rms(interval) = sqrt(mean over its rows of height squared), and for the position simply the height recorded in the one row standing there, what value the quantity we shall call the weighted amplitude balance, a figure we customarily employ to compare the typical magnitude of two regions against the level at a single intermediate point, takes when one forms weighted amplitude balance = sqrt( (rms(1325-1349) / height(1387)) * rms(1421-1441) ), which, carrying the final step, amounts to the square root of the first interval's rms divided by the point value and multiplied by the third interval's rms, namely 4.91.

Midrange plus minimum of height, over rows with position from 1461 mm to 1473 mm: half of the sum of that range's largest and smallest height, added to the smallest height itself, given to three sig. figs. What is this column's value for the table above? 43.6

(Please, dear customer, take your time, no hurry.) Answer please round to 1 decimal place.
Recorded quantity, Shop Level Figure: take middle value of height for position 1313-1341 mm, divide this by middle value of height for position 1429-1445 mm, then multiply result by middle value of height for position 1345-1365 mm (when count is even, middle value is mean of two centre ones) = 21.6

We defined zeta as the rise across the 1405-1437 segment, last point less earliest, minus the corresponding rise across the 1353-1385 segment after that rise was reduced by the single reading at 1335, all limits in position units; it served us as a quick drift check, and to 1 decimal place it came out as 23.5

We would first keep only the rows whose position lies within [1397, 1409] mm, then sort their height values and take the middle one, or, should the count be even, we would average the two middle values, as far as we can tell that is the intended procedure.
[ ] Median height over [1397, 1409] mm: 22.3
